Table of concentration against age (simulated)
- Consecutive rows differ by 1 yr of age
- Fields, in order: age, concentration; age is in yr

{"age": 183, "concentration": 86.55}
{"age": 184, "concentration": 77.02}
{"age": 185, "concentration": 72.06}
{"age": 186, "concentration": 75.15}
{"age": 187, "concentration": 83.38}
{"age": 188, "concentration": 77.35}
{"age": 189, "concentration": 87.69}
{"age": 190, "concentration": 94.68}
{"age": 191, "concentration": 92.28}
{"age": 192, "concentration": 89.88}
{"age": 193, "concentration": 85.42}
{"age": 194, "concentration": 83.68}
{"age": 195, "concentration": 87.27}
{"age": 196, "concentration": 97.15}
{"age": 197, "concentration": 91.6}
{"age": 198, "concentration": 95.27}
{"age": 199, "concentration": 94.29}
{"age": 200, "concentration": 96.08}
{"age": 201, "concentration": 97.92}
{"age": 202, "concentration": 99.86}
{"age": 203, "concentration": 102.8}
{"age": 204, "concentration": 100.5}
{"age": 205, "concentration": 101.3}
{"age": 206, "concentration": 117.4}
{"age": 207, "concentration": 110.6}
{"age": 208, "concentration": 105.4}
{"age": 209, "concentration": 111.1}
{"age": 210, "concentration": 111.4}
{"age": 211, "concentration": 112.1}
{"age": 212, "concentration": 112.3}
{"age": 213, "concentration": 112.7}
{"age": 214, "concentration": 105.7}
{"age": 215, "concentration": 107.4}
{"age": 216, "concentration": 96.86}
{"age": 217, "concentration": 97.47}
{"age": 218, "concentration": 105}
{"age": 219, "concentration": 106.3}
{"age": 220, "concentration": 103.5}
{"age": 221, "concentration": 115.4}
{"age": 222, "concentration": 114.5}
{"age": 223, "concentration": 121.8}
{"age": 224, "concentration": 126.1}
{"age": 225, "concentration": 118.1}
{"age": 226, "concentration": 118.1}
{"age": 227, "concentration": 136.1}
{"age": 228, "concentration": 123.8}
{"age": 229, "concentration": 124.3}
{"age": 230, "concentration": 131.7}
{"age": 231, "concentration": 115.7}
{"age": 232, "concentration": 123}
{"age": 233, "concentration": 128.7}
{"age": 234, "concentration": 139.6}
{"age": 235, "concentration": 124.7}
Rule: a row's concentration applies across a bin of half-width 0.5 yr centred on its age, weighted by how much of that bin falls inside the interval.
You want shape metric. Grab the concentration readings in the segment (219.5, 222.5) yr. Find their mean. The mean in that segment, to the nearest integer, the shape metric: 111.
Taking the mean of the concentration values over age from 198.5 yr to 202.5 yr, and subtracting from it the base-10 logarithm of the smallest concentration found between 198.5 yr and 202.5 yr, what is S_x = 95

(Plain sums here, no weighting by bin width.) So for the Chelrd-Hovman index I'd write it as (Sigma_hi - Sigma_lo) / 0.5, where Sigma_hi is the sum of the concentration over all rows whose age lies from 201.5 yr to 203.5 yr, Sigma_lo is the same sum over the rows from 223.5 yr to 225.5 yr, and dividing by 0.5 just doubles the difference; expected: -83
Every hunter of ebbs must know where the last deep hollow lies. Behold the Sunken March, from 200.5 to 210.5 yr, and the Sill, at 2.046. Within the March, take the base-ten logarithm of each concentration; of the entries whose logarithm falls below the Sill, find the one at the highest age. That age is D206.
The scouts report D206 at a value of 209 yr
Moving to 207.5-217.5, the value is 217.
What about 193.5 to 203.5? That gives 203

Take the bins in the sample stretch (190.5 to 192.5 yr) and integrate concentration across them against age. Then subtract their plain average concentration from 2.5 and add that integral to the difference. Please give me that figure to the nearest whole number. 94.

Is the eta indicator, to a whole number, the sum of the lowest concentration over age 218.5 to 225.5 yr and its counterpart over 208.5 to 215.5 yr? 209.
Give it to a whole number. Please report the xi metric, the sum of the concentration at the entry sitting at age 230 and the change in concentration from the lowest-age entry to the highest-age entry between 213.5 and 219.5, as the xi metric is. 132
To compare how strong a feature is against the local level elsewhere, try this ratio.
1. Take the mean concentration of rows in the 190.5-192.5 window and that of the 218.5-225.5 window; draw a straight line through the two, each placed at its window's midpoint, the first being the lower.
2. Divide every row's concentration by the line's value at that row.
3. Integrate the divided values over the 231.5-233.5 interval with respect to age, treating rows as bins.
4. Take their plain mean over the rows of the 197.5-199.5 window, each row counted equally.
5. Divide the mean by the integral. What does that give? 0.481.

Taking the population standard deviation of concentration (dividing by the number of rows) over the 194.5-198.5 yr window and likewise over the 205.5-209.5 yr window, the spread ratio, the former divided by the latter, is 0.89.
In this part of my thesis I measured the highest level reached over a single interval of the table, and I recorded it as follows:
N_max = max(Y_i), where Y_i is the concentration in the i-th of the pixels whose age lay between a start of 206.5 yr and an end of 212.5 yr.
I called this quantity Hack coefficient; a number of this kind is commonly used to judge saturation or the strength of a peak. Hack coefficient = 112.3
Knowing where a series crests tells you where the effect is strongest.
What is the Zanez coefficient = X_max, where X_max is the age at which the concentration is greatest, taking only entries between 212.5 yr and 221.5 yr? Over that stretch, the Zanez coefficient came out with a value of 221 yr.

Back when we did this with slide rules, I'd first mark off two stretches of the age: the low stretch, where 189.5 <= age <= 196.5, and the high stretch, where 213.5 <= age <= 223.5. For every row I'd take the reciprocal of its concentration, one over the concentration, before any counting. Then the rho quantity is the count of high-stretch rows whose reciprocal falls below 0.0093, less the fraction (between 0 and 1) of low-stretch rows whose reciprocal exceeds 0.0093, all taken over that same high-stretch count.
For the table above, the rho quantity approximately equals 0.667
